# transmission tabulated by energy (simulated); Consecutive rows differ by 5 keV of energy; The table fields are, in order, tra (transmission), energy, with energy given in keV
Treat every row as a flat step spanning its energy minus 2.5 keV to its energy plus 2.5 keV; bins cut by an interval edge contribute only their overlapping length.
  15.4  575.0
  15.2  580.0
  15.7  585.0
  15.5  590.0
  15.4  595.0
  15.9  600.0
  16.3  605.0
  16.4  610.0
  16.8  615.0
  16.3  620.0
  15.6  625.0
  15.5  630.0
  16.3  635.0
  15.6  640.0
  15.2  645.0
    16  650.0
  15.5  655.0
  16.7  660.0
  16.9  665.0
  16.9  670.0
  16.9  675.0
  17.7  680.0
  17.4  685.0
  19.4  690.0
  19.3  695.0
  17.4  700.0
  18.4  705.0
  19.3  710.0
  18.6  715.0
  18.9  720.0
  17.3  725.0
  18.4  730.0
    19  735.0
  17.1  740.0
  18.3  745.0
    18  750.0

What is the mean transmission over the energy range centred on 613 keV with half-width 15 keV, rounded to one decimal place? 16.2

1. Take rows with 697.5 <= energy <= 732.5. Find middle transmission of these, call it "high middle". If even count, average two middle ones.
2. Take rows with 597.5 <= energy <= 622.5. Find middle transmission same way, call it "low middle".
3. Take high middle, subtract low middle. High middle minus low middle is 2.1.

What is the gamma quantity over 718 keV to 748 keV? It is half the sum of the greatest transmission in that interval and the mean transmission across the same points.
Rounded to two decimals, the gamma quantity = 18.58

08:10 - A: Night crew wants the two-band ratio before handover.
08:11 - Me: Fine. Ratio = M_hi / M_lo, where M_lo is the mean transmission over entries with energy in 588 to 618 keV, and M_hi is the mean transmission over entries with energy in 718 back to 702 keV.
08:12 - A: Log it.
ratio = 1.17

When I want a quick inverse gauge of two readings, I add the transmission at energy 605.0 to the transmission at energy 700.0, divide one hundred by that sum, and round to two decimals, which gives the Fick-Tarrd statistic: 2.97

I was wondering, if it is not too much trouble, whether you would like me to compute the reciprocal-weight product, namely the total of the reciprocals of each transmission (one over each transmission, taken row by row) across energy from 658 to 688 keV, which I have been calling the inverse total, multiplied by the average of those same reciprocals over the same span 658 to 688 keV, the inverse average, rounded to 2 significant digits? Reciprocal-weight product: 0.021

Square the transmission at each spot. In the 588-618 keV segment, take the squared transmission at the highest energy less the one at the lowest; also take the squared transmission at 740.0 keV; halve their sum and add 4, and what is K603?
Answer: 171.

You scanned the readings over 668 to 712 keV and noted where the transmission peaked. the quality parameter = 690.0 keV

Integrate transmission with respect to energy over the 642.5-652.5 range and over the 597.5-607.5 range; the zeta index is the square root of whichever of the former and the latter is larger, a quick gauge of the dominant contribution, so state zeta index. 12.7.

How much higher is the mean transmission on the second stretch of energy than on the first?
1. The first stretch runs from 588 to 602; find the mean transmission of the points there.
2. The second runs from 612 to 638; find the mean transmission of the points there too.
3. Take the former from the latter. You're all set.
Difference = 0.5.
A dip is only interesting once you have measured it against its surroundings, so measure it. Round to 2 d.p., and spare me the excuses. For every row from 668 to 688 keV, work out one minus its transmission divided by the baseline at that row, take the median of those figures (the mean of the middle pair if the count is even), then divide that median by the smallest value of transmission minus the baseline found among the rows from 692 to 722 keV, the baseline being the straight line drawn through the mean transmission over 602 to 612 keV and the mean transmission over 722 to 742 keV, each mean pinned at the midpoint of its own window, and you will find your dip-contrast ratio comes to -0.04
